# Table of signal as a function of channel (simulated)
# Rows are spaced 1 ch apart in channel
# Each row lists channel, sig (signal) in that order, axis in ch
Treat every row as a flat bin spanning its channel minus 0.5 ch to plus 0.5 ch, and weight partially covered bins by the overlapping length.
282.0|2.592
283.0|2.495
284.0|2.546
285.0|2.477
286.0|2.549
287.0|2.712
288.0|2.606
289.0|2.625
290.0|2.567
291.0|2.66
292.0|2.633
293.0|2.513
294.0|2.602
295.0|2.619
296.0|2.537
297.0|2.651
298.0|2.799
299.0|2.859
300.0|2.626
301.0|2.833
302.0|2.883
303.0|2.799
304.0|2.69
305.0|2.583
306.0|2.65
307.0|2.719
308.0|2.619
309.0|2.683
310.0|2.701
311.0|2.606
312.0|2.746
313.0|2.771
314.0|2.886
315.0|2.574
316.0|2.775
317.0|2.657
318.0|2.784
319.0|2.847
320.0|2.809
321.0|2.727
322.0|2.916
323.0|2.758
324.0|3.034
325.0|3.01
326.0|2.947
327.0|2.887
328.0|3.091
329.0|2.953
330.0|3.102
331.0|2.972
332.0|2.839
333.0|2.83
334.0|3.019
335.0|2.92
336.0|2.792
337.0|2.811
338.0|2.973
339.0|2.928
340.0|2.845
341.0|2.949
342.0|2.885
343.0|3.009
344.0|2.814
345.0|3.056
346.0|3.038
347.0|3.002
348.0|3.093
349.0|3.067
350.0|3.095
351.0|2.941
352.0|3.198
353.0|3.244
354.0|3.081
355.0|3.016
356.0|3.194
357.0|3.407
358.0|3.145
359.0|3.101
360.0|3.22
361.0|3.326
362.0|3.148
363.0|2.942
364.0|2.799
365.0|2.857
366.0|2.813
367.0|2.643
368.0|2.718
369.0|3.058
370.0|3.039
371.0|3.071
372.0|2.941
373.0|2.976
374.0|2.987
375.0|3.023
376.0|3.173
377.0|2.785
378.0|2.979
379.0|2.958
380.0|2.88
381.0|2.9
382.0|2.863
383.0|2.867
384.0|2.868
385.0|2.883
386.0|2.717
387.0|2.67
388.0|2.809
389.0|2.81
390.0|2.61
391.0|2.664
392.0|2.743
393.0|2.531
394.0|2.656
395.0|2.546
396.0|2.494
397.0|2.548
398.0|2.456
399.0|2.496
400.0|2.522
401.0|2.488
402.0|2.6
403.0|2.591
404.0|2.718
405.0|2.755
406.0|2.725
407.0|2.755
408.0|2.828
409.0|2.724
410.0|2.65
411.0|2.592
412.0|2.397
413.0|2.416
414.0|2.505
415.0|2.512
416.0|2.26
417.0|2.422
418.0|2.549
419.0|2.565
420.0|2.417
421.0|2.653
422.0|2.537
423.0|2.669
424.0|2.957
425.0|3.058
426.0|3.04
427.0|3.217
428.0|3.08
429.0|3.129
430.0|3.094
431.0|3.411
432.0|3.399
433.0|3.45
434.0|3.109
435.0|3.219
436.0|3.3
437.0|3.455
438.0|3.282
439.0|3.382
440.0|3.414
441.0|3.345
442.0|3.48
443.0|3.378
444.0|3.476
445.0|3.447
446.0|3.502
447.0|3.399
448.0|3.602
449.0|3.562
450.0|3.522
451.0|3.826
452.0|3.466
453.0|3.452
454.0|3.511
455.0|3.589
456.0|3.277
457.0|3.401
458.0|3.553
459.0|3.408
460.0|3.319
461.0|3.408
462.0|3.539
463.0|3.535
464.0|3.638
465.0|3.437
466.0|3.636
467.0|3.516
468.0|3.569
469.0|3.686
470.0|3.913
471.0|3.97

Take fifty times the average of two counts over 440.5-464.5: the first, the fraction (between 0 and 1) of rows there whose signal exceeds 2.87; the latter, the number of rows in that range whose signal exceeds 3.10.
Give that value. 625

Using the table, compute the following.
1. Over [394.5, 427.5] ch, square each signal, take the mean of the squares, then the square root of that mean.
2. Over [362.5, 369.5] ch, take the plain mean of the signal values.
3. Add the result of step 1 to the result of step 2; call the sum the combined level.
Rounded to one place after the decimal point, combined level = 5.5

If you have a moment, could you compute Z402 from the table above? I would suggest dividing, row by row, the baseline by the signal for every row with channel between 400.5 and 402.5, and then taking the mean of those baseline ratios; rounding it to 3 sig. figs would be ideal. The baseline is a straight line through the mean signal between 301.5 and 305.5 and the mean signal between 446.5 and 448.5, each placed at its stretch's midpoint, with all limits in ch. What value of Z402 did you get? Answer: 1.28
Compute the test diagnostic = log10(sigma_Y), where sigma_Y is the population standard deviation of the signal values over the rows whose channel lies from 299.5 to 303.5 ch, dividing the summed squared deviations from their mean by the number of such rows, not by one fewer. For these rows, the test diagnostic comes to -1.01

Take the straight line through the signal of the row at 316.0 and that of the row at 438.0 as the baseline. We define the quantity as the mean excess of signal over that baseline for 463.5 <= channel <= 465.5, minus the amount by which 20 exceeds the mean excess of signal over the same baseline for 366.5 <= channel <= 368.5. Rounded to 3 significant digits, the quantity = -20.2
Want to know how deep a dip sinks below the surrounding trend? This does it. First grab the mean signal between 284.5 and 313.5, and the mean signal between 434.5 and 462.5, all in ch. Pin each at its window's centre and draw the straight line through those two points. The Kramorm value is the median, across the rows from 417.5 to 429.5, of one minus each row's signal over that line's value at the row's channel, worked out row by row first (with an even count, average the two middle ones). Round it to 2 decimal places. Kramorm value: 0.15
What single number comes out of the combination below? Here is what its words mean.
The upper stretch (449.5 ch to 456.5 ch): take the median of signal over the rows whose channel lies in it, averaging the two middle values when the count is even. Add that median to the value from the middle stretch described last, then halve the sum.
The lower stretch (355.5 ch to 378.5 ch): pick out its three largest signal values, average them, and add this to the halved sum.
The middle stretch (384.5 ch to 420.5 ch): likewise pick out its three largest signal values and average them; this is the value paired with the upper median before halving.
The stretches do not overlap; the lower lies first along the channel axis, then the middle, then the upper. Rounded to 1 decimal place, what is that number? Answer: 6.5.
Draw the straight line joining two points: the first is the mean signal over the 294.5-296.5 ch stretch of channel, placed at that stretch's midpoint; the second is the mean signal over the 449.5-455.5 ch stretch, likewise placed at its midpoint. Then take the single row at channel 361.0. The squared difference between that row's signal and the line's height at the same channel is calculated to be 0.114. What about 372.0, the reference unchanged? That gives 0.013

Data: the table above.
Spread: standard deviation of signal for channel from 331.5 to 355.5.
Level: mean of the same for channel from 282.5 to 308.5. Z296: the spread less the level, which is -2.53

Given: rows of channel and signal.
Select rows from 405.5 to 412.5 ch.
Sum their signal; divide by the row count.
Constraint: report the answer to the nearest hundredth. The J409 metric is 2.67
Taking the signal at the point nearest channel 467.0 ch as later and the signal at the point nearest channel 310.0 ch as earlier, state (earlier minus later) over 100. -0.008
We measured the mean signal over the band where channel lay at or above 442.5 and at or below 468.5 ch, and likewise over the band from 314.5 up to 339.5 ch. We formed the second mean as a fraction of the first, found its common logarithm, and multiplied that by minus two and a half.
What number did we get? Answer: 0.21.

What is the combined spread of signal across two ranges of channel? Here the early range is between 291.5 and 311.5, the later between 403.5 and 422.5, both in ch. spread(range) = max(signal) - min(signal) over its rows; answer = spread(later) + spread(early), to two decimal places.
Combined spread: 0.94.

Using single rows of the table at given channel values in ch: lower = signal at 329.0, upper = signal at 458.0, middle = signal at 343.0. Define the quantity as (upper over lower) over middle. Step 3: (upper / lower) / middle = 0.400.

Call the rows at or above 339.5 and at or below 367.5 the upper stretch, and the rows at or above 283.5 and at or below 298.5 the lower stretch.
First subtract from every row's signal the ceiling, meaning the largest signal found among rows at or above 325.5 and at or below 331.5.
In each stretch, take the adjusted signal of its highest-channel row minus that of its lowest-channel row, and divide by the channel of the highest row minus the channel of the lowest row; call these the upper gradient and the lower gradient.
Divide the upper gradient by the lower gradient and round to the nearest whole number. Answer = 0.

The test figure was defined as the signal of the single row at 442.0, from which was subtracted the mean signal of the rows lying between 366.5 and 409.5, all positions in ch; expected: 0.71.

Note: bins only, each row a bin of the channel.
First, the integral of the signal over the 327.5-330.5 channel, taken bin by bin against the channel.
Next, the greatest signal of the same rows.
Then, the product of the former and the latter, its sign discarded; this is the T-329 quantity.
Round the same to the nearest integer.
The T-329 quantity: 28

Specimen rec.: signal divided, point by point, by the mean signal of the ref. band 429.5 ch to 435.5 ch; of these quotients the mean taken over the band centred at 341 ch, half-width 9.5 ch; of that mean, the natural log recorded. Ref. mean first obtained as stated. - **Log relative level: -0.11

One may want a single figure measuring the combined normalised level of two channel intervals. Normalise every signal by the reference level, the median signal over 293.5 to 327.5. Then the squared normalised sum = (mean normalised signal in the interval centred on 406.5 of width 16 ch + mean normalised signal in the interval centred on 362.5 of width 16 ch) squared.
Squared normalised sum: 4.2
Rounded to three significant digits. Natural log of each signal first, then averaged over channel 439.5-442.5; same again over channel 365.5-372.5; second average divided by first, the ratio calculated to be 0.865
